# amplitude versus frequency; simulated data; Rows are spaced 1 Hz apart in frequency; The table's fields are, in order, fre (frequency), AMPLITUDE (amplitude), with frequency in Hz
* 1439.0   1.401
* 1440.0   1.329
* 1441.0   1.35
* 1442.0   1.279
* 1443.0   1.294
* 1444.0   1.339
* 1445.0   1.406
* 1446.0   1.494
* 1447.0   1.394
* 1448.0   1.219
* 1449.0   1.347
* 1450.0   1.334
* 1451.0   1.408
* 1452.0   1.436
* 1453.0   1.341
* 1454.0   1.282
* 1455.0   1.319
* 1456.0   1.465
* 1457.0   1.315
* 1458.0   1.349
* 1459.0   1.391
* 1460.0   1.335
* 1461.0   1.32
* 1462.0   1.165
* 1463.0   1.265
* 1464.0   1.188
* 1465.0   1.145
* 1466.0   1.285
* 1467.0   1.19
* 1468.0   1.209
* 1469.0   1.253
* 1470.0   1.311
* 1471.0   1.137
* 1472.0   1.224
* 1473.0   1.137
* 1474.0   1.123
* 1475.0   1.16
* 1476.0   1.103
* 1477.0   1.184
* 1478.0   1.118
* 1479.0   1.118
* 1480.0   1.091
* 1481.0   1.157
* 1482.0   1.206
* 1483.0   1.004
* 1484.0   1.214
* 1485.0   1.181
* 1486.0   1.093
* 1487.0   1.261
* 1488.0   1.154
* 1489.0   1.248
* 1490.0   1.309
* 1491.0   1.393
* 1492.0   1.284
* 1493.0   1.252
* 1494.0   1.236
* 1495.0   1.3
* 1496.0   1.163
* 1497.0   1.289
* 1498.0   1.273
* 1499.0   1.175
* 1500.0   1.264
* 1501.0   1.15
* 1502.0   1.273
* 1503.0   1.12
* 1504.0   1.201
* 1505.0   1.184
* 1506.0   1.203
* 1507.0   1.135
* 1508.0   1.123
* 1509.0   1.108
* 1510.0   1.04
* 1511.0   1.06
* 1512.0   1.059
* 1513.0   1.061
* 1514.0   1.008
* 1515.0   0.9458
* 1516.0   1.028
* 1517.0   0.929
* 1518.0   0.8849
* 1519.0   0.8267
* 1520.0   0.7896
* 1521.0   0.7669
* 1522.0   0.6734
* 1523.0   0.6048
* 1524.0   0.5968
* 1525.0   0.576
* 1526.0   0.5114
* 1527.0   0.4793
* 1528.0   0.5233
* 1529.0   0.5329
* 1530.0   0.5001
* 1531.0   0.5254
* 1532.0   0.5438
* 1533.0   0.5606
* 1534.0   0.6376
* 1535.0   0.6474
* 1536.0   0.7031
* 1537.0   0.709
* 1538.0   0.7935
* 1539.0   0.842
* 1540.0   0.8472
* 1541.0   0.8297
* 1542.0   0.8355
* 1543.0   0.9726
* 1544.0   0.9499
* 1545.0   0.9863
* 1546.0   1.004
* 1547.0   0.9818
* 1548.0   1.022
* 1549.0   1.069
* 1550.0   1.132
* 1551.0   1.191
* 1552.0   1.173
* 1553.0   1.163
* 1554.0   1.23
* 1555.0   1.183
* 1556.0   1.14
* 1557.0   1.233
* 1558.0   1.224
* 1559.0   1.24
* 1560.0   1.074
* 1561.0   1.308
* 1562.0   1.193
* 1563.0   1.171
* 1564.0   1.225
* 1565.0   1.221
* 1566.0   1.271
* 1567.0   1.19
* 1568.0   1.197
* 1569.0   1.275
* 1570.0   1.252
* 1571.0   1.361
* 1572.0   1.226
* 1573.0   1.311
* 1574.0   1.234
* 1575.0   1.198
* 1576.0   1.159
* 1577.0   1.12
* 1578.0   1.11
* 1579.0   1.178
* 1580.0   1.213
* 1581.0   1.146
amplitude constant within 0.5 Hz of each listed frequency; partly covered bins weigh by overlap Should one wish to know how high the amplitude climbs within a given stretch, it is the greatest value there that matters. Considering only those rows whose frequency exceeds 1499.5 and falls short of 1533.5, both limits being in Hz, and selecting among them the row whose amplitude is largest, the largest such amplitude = 1.273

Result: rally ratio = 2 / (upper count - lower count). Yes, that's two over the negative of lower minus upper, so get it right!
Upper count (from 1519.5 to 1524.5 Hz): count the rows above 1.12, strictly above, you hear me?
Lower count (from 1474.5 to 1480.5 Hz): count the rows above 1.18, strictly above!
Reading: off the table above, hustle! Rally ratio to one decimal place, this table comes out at -2.0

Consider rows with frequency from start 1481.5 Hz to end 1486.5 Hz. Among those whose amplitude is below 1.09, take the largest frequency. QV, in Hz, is 1483.0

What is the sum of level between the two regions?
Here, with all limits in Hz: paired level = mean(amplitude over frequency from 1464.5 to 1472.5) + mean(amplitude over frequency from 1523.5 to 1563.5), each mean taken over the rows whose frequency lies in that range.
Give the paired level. 2.12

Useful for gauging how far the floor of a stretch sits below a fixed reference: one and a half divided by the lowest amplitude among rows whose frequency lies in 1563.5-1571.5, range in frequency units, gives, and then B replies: 1.26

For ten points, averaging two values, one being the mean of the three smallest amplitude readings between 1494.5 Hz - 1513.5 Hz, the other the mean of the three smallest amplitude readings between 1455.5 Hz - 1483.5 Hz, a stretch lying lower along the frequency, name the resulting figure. 1.06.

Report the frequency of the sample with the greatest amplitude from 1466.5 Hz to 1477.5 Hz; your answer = 1470.0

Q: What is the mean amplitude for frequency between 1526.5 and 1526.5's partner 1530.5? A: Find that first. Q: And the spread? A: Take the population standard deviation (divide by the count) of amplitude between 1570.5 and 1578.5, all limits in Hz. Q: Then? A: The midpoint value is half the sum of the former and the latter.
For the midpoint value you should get 0.30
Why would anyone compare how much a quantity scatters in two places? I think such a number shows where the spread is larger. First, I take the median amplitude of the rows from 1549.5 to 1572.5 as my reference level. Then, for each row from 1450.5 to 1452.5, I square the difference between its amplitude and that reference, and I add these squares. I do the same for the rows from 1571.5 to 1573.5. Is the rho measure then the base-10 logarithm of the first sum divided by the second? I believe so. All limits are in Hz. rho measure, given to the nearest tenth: 1.0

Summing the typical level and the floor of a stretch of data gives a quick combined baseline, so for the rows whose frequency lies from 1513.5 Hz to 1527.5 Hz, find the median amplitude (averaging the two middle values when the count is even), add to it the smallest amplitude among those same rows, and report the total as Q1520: 1.26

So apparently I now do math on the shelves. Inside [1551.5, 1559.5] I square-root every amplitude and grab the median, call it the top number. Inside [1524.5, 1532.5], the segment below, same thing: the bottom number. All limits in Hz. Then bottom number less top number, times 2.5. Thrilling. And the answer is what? -0.93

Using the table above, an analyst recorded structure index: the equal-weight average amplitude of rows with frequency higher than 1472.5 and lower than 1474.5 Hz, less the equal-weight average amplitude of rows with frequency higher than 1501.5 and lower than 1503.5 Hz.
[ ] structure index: -0.1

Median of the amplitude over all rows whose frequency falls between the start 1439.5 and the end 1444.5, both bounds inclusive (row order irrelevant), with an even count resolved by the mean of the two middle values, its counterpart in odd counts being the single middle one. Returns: 1.33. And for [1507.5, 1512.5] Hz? 1.06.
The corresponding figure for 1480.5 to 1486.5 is 1.17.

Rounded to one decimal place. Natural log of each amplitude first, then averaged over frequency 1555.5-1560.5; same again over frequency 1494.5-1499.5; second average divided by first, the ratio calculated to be 1.3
